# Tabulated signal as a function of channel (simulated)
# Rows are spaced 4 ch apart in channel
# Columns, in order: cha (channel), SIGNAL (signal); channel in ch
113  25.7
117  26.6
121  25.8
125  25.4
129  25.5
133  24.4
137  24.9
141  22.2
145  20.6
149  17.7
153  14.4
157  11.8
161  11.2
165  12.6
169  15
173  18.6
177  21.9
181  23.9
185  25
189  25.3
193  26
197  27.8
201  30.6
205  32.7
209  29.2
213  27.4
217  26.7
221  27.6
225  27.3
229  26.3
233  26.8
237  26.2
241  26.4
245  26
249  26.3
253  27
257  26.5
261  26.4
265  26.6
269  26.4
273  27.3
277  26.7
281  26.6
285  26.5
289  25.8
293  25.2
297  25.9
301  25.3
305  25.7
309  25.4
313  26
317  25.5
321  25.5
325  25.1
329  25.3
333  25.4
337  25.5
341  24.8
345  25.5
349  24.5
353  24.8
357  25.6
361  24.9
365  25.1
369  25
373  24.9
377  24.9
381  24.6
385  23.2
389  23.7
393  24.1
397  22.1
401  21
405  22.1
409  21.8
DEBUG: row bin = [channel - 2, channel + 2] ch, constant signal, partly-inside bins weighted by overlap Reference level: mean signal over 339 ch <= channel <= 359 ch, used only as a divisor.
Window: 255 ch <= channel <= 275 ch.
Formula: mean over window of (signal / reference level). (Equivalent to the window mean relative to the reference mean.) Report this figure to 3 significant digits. 1.06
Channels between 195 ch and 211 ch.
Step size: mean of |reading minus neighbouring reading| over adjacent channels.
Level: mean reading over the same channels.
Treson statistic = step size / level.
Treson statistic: 0.093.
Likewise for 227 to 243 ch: 0.016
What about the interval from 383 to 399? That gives 0.042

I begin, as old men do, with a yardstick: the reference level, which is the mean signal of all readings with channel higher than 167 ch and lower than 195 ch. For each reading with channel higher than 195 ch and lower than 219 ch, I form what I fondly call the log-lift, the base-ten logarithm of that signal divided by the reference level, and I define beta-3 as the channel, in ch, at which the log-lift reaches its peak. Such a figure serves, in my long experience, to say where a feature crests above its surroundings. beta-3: 205 ch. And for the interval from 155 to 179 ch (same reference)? 177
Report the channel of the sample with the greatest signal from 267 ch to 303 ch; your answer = 273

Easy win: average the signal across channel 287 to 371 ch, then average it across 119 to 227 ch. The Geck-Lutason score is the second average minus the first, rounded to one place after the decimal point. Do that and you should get -2.3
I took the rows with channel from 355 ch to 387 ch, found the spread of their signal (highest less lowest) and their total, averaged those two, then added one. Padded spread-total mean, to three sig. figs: 101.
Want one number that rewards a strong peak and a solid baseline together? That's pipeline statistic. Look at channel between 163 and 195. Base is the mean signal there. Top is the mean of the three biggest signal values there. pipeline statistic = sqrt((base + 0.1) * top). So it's 23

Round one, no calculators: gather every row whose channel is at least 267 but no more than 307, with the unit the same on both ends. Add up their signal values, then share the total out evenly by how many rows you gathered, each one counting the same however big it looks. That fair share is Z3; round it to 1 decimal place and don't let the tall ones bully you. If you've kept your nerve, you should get 26.1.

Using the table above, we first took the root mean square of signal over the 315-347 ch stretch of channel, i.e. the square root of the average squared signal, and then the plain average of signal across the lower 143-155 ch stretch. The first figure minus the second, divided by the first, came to 0.31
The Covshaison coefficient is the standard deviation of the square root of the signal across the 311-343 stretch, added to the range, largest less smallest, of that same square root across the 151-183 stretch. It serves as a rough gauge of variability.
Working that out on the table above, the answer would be 1.6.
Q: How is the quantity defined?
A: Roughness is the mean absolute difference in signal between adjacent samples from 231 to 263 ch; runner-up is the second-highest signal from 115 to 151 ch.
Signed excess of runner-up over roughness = 25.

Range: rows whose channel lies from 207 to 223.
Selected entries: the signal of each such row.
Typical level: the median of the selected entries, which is 27.5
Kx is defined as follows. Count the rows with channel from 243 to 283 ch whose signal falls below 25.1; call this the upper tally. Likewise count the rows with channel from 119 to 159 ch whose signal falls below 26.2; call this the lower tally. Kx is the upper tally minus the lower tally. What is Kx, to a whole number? -10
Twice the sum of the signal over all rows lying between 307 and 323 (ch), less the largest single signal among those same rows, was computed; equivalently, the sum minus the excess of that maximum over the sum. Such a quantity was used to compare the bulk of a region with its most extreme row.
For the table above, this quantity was 179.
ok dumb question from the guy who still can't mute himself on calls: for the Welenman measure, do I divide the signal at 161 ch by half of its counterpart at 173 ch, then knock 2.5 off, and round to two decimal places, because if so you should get -1.30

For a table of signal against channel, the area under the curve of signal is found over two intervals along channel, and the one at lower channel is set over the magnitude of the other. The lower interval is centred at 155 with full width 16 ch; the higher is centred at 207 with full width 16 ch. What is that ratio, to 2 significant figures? 0.46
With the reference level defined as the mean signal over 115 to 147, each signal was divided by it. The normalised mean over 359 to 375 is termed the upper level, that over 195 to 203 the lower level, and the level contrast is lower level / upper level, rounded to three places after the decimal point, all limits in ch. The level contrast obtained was 1.169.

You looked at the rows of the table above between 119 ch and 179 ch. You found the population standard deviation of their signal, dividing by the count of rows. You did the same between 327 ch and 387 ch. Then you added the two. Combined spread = 5.8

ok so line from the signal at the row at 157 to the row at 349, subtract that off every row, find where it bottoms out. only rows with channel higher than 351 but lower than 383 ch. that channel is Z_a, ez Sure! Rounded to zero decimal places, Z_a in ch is 381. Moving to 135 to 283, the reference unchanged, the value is 161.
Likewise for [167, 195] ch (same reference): 169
